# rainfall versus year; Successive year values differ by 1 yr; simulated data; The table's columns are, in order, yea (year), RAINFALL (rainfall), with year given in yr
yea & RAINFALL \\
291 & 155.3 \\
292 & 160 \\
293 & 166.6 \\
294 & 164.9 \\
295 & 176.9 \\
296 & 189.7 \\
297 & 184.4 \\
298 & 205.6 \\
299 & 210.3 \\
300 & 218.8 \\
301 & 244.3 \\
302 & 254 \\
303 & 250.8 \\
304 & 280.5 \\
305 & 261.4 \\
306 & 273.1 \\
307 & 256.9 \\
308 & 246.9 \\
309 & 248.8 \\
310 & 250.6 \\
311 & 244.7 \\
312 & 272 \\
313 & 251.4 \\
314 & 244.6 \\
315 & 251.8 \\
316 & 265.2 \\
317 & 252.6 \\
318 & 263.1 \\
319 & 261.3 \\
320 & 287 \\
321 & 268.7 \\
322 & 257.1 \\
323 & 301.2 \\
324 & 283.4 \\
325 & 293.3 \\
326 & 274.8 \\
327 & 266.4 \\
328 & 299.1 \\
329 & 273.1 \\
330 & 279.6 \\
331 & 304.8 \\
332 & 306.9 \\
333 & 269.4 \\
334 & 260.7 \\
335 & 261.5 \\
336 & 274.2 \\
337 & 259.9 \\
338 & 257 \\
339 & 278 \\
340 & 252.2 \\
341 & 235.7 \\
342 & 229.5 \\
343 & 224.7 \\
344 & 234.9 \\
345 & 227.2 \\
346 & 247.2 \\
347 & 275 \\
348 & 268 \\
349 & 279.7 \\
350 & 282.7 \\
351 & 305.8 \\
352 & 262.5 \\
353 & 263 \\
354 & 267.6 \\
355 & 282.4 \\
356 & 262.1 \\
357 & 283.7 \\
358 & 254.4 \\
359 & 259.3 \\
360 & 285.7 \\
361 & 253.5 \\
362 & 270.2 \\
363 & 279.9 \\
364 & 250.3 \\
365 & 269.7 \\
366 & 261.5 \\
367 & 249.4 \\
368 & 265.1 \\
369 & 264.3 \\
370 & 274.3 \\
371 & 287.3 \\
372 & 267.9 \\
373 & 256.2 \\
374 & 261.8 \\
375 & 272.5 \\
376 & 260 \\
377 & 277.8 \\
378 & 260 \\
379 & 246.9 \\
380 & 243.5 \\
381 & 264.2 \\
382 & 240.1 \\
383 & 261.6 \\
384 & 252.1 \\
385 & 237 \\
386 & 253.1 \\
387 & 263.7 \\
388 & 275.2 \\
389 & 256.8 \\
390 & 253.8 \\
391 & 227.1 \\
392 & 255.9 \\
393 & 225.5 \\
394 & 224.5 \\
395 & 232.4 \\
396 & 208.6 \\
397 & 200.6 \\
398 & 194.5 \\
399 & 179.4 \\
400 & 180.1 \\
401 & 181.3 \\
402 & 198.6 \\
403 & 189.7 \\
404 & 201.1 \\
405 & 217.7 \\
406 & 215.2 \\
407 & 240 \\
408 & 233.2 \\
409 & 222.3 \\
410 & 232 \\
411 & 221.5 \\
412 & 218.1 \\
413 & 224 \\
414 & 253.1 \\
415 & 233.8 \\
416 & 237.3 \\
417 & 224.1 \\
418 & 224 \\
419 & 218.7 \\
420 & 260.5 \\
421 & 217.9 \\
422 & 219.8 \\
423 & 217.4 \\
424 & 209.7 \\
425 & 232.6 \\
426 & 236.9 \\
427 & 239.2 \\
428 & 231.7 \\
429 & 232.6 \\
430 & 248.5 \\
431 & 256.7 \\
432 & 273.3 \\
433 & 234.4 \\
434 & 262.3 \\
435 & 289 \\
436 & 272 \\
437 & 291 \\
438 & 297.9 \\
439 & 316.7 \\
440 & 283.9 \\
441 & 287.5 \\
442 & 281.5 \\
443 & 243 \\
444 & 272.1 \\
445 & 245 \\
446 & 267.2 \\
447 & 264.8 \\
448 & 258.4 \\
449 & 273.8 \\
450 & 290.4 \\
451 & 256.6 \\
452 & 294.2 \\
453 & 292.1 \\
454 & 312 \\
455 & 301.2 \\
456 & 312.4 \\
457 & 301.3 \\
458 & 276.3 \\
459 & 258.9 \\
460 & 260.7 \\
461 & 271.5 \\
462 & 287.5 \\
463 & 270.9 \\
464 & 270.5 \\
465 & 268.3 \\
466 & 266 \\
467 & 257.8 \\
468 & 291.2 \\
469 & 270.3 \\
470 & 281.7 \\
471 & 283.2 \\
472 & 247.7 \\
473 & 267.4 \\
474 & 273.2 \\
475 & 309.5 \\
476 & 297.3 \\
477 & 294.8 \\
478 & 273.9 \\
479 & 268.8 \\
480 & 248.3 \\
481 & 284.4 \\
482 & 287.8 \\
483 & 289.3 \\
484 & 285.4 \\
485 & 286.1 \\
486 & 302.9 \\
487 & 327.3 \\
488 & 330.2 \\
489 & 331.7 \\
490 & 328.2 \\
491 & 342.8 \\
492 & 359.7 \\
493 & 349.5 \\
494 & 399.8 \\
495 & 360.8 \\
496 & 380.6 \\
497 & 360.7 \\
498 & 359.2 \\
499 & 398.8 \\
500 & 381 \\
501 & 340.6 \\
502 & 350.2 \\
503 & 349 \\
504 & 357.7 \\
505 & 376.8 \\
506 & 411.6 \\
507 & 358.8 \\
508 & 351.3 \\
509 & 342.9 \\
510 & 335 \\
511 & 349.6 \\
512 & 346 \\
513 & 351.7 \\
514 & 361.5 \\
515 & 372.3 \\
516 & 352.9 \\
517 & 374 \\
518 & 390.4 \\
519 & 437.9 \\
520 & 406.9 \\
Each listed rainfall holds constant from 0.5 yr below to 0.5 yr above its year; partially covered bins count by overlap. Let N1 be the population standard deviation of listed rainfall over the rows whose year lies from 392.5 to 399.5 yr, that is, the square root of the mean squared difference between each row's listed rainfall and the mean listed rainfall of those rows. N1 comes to 18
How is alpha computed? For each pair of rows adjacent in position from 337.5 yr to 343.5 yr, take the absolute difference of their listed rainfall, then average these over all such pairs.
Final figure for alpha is 15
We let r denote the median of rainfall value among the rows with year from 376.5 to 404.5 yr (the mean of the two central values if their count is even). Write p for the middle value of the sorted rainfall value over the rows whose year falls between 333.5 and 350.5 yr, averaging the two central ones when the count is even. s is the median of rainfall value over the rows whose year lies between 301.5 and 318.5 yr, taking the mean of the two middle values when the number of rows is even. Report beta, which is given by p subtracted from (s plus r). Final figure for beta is 231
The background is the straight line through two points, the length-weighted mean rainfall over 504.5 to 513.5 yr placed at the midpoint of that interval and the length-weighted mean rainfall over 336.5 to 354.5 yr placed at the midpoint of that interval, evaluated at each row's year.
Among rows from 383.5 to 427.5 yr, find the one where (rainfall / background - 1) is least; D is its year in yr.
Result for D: 399 yr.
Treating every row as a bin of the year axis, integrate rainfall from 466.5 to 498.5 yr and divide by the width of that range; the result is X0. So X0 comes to 307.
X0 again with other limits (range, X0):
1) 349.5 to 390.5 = 264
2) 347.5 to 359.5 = 273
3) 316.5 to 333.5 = 279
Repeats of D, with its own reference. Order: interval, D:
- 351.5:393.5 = 393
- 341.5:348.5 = 343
